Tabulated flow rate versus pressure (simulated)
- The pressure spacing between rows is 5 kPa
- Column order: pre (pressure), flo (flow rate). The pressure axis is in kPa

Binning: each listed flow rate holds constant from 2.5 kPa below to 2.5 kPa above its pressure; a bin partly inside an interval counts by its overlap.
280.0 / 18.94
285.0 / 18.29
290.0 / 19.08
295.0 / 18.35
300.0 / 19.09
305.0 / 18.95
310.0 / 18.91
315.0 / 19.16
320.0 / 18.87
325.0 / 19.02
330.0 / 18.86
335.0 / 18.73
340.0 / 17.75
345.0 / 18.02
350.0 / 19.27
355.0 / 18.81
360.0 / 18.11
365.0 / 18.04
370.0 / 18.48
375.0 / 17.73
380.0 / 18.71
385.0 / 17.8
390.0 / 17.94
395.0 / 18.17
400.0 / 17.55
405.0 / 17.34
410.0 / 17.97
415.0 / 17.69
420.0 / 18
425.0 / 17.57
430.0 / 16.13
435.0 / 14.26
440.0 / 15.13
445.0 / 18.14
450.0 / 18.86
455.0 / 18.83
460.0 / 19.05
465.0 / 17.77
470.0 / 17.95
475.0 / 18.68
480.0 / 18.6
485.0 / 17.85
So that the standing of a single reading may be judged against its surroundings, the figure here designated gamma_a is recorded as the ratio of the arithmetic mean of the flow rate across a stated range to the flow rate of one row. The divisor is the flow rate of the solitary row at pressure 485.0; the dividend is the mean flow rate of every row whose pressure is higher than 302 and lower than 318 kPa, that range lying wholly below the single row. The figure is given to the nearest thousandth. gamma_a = 1.065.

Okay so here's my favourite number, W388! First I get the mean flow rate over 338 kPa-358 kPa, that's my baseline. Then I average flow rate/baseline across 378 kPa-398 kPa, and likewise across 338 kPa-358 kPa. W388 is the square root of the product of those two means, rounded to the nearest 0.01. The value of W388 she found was 0.99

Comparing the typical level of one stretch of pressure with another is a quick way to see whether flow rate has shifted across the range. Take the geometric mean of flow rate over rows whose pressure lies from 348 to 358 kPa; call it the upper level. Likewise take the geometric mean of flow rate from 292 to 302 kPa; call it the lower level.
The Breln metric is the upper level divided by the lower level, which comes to 1.02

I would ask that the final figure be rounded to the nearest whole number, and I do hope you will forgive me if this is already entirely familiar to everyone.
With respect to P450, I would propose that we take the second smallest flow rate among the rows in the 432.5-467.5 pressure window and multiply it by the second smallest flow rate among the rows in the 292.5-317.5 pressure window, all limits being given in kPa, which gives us 286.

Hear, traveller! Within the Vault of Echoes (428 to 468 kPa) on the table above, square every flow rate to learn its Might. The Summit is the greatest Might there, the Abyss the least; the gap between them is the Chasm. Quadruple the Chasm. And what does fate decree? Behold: 638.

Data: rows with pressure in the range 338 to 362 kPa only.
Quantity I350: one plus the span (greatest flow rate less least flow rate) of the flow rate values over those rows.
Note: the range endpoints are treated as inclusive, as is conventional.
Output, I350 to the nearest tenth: 2.5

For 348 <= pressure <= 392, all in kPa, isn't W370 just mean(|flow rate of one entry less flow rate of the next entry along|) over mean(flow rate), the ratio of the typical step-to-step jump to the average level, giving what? 0.030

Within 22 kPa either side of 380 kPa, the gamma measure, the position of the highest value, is 380.0 kPa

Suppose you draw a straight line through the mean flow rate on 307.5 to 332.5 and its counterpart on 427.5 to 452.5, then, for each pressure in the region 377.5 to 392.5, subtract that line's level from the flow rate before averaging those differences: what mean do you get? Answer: 0.5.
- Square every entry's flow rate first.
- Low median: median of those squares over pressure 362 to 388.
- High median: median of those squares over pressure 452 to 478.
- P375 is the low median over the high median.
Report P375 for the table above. 0.93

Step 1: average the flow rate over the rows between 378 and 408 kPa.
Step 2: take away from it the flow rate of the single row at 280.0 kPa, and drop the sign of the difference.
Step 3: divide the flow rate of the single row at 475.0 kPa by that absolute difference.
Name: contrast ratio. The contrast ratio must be 18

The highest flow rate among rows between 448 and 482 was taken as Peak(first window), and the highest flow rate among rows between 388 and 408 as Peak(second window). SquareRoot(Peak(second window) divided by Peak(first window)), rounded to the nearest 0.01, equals 0.98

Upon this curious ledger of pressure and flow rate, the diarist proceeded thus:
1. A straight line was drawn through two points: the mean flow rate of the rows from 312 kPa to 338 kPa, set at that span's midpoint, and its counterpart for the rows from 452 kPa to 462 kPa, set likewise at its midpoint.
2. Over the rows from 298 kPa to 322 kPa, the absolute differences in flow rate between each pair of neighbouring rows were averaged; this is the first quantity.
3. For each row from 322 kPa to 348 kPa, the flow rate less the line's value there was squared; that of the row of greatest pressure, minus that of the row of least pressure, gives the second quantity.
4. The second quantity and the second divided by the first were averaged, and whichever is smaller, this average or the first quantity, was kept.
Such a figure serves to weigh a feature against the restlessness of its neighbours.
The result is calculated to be 0.18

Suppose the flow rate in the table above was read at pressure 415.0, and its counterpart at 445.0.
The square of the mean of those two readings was 321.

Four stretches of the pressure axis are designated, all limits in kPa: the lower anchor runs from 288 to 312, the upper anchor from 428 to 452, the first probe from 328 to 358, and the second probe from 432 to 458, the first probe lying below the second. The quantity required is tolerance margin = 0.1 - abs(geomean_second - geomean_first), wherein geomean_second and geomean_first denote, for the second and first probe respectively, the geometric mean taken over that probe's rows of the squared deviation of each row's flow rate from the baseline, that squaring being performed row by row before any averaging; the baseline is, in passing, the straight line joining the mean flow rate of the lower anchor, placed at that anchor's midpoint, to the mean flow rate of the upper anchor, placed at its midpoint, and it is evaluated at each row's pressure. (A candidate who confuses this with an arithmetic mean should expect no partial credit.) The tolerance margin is -3.9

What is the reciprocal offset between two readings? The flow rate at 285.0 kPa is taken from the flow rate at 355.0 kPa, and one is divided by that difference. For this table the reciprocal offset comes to 1.9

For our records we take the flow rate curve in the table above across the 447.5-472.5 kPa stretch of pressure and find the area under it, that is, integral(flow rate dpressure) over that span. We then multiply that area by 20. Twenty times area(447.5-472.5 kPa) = 9246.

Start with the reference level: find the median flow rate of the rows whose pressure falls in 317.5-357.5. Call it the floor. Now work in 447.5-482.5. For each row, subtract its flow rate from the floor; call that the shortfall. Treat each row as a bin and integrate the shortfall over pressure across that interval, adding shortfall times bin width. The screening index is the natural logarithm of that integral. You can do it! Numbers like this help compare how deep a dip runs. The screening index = 2.35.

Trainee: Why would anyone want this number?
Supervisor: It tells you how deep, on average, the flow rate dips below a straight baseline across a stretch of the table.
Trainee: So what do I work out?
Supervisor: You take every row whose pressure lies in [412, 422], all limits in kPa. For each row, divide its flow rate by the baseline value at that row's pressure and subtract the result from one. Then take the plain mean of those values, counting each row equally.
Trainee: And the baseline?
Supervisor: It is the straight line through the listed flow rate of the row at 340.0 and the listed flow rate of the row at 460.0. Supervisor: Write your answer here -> 0.040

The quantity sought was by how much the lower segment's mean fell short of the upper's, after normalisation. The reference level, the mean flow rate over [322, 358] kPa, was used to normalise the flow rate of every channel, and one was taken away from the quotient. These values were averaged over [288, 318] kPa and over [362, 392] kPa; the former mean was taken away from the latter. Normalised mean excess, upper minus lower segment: -0.043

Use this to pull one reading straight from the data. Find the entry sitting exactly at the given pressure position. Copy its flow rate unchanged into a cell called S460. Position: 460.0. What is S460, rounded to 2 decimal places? 19.05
